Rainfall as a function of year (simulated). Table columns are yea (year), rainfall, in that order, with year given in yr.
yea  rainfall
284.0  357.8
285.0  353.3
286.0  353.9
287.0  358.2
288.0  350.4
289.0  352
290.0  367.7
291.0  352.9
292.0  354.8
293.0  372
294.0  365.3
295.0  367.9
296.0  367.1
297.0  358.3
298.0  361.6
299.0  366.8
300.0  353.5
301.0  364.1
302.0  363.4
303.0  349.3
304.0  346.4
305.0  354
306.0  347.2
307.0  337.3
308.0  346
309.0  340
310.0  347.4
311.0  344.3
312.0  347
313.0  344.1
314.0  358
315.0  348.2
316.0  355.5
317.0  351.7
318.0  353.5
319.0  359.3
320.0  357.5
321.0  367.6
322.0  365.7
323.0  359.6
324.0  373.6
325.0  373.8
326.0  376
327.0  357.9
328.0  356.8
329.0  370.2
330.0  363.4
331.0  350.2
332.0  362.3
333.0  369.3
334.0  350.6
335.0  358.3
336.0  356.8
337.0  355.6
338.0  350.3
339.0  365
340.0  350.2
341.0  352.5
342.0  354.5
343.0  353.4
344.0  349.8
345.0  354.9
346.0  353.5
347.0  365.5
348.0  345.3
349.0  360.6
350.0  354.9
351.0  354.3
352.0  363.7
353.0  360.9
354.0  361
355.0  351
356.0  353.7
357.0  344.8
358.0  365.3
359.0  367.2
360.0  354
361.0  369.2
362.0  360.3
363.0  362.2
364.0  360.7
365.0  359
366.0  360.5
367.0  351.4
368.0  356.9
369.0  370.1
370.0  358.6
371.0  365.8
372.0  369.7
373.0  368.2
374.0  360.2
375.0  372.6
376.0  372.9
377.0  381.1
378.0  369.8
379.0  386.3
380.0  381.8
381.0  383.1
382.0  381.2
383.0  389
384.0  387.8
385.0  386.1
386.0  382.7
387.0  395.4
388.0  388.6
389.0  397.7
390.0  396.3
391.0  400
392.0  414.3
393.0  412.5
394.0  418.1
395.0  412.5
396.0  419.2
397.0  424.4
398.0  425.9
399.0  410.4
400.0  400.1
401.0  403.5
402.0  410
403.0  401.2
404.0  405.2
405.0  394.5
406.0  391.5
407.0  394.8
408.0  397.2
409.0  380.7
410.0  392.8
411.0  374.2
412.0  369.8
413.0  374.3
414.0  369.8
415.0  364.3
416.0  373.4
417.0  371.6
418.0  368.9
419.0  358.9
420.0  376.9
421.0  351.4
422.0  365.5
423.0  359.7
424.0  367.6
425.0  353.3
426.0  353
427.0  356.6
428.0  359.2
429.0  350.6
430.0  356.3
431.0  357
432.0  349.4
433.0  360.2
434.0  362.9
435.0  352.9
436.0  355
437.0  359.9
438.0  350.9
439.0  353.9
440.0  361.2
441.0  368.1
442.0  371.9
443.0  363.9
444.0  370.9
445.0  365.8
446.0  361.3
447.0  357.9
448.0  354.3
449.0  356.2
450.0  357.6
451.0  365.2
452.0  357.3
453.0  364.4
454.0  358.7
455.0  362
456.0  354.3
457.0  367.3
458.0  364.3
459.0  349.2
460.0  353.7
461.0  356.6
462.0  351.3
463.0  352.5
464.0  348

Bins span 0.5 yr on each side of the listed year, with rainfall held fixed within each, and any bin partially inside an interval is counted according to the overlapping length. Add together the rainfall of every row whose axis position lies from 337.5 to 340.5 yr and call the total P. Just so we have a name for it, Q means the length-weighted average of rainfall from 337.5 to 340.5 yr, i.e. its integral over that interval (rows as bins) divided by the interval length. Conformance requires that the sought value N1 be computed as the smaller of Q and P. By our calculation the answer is 355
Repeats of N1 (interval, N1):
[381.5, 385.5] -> 386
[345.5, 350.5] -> 356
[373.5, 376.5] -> 369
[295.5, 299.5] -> 363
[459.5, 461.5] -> 355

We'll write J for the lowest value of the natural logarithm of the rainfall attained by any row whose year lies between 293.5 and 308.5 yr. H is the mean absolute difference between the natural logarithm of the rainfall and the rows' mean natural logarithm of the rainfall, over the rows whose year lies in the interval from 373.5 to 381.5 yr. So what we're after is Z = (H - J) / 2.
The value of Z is -2.90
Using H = 0.0189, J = 5.82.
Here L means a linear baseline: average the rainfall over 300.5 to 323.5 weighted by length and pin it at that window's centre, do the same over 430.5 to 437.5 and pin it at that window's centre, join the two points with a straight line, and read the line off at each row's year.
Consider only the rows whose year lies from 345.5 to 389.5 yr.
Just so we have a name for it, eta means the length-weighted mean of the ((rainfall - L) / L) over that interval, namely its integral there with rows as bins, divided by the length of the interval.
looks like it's 0.04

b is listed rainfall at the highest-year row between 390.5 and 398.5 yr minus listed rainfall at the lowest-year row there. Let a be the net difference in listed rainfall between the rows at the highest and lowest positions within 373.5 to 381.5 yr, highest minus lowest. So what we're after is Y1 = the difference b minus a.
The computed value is 3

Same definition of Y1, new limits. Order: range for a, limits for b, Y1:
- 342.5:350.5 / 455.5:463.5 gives -3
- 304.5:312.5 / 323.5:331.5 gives -16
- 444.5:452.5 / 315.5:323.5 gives 13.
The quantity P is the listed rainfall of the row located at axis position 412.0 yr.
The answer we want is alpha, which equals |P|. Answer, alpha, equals 370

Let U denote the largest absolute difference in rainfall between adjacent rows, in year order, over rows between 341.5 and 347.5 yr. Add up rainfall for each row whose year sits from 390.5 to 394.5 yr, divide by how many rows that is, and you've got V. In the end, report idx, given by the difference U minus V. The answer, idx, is -399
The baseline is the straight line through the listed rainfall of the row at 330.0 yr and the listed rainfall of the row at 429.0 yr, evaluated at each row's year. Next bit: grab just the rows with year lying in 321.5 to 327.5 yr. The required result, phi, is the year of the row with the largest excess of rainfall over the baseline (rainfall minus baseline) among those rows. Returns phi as 326.0 yr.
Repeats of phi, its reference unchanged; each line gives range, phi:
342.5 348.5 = 347.0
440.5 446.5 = 442.0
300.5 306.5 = 301.0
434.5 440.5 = 440.0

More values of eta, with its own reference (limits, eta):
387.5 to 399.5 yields 0.15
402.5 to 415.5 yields 0.08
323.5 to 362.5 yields 0.01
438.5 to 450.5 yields 0.01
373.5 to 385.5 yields 0.07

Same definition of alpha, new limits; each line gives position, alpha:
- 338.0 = 350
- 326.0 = 376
